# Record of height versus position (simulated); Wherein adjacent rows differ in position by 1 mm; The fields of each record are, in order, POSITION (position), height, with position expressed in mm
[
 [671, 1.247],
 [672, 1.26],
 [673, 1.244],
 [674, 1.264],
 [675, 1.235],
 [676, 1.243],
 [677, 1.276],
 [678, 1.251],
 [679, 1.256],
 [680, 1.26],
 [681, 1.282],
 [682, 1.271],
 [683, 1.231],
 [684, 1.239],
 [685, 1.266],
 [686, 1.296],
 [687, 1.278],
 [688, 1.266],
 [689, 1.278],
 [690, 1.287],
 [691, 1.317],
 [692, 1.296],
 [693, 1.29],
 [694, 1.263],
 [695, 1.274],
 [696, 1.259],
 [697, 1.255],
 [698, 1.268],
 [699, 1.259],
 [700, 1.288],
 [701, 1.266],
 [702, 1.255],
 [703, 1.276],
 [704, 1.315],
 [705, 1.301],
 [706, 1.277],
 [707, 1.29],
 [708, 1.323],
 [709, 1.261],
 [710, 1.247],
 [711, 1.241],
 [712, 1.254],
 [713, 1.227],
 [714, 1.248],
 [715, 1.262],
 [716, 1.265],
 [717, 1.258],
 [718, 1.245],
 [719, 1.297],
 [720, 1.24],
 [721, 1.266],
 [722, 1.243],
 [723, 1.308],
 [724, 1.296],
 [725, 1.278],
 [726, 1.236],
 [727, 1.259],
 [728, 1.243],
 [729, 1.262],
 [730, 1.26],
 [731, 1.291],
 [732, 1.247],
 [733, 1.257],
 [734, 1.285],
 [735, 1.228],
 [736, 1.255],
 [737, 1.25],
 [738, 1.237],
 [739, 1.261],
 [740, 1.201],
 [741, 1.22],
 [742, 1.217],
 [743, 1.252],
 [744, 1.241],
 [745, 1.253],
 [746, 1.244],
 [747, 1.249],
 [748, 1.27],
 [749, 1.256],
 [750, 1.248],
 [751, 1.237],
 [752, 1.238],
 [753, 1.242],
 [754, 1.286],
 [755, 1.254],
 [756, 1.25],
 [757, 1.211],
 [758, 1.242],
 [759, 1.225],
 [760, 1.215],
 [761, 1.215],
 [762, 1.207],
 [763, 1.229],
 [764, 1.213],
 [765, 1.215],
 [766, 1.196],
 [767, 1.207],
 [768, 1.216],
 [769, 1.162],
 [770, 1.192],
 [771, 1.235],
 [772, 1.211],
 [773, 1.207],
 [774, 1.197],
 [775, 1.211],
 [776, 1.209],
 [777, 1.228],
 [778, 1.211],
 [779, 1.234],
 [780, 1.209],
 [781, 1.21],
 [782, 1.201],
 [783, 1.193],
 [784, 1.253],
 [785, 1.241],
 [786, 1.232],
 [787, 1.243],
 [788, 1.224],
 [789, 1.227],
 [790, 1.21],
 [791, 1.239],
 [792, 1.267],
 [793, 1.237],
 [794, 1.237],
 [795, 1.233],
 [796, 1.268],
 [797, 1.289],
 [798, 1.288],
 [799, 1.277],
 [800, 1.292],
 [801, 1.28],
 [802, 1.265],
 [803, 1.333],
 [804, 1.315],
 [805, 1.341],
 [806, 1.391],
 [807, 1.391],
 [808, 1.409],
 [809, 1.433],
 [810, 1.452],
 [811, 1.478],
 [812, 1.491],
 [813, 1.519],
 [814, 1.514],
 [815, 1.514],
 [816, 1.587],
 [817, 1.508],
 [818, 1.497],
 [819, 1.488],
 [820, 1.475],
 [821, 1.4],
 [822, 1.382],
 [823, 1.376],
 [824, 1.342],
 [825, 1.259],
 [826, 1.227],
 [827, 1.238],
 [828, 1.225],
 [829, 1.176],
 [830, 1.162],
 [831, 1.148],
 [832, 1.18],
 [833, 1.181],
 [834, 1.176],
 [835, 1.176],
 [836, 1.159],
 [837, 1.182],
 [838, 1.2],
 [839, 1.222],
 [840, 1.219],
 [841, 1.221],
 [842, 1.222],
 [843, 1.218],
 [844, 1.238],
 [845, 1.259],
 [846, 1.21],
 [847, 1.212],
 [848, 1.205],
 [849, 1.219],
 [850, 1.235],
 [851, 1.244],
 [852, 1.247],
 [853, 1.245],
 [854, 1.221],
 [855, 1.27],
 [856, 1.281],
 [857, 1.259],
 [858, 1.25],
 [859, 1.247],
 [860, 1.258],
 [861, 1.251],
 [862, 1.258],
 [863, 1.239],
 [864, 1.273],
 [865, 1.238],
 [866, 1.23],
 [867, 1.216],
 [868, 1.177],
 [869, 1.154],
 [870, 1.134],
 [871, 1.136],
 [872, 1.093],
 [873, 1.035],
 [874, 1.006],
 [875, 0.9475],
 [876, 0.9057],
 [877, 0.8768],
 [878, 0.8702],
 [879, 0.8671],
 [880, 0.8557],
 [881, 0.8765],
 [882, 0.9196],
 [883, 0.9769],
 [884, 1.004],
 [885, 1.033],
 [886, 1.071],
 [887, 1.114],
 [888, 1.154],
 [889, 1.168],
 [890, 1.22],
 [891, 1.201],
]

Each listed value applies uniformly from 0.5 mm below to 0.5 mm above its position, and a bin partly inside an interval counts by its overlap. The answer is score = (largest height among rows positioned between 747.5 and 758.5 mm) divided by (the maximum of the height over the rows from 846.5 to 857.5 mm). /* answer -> 1.00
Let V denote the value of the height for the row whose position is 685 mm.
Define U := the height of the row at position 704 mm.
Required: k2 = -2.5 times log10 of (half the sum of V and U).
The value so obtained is -0.277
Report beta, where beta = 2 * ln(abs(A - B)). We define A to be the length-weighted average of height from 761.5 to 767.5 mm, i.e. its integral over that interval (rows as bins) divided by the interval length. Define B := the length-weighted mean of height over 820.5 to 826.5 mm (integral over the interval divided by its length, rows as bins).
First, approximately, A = 1.21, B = 1.33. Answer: -4.2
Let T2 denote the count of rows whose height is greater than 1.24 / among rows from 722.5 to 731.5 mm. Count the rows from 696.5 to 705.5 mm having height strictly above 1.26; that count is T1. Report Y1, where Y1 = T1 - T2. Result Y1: -2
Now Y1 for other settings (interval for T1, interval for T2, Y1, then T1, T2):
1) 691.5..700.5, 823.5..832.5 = 4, 6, 2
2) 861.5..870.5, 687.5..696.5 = -8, 1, 9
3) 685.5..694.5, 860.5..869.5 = 6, 9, 3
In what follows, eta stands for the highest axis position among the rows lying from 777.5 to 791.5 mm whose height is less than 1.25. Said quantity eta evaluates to 791 mm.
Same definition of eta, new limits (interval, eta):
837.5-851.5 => 851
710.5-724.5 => 722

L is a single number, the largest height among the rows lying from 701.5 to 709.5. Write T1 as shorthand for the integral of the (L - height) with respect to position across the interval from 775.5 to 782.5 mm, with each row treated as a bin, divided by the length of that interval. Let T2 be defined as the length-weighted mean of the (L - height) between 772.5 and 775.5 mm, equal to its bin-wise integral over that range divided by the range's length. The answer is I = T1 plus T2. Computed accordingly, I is 0.226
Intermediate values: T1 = 0.108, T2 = 0.12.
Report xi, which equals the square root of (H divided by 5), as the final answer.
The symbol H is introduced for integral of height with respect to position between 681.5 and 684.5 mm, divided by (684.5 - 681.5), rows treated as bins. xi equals 0.4994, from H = 1.25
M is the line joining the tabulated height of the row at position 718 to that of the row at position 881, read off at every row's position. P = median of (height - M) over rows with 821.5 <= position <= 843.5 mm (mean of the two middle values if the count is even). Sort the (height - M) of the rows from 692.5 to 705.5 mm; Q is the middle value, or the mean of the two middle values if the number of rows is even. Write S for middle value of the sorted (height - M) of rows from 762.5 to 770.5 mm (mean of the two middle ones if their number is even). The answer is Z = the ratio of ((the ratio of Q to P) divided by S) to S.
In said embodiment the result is -19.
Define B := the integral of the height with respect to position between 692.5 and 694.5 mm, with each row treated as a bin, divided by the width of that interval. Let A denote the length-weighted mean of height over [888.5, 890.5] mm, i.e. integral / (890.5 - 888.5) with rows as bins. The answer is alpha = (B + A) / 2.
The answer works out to 1.235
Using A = 1.19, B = 1.28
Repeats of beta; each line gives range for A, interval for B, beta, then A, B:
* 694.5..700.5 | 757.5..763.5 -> -6.2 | 1.27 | 1.22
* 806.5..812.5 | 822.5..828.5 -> -3.6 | 1.44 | 1.28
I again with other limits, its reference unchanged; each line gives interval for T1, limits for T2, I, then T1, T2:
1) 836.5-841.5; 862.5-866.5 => 0.192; 0.114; 0.08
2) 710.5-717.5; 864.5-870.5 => 0.204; 0.072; 0.13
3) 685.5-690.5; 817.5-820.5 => -0.122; 0.042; -0.16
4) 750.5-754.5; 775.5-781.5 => 0.178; 0.072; 0.11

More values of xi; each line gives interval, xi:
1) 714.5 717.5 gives 0.5023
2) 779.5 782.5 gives 0.4913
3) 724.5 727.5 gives 0.5015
